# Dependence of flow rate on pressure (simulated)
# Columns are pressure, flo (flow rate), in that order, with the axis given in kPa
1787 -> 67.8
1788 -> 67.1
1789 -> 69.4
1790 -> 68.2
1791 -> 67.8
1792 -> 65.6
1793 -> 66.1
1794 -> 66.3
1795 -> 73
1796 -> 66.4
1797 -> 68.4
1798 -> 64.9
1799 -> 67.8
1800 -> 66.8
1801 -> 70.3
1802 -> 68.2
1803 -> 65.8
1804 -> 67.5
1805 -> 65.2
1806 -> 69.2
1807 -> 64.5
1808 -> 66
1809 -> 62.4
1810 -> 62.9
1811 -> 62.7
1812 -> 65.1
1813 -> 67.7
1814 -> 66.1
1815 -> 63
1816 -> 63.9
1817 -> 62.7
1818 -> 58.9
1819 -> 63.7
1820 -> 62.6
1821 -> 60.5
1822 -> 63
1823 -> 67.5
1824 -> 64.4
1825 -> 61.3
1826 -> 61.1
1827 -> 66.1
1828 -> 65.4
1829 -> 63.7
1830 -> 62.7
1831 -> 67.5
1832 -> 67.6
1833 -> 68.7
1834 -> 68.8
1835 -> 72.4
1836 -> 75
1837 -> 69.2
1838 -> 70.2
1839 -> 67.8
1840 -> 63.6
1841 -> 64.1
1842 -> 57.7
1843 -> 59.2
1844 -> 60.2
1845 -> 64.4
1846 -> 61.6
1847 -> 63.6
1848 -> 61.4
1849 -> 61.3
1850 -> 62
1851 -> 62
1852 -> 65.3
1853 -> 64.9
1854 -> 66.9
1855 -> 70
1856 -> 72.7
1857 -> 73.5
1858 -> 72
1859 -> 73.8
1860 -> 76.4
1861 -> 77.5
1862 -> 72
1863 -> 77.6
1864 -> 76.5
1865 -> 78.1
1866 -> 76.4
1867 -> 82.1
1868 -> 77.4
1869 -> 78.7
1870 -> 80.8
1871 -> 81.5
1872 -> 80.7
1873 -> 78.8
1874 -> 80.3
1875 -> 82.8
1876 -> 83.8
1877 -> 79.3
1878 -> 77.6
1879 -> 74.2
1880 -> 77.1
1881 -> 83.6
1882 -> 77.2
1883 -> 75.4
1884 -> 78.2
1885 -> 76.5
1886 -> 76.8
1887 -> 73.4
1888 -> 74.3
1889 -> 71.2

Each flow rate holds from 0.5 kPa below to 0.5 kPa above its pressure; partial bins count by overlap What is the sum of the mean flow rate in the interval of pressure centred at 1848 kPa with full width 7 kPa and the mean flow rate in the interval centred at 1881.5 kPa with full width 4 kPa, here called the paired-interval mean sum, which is 141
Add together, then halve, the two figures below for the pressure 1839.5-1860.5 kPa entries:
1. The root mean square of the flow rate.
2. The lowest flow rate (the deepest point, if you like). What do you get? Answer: 61.7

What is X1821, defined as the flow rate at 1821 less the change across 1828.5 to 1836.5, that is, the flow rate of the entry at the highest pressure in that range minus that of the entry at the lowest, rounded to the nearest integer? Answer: 49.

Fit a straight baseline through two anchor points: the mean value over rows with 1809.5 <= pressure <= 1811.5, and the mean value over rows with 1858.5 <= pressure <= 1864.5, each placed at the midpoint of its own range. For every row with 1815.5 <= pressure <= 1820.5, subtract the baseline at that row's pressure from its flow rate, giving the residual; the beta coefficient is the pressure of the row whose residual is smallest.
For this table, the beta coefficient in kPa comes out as 1818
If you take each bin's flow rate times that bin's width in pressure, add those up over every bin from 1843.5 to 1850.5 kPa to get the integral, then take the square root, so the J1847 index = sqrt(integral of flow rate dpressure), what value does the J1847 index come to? 20.8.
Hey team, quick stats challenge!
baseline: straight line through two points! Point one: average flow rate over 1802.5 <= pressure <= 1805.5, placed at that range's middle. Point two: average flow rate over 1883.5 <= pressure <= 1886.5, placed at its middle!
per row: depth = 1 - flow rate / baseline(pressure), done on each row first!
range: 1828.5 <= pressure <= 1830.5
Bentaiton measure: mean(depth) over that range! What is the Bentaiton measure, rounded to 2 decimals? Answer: 0.09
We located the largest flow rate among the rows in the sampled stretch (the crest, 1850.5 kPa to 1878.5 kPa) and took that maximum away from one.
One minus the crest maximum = -83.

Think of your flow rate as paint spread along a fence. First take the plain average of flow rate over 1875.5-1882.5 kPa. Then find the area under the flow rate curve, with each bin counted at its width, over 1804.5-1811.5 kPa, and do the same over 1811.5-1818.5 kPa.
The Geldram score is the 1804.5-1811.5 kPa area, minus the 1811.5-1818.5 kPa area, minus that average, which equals -73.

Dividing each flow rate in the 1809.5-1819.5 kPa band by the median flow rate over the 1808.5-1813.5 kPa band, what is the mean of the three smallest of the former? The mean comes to 0.98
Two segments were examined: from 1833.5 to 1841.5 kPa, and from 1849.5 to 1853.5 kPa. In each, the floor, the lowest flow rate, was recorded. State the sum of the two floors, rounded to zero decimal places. 126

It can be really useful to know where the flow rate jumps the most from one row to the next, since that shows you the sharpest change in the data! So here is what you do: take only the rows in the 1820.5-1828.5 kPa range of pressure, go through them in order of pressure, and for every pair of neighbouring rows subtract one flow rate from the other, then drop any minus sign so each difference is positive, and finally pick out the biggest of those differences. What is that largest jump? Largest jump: 5.0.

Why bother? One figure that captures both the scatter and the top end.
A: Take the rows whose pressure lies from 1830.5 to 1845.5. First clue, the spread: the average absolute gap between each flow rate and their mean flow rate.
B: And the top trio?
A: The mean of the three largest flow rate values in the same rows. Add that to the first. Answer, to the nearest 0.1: 76.4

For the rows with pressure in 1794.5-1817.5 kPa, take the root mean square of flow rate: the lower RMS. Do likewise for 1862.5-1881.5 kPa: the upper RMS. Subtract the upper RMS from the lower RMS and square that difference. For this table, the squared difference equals 175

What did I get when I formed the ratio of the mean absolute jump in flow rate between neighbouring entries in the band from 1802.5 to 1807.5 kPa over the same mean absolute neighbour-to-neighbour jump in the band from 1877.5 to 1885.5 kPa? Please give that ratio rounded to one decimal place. 0.9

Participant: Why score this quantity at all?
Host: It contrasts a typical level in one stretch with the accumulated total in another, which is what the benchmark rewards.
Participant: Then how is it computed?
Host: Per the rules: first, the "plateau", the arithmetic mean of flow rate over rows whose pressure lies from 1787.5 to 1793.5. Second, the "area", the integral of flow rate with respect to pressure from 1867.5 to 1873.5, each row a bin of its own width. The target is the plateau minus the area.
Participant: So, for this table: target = -411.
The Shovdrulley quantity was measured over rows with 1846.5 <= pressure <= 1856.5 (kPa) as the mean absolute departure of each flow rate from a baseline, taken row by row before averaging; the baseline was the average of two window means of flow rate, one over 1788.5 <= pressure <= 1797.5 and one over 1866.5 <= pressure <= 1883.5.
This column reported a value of 8.7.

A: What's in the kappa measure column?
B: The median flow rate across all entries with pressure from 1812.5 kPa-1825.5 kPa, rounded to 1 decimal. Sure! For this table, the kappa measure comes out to 63.0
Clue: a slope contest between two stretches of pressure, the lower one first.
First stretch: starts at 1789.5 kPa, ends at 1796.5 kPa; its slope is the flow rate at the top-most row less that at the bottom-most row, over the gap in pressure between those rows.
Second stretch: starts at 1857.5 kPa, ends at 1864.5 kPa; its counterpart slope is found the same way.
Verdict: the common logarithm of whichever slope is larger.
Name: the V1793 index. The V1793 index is -0.1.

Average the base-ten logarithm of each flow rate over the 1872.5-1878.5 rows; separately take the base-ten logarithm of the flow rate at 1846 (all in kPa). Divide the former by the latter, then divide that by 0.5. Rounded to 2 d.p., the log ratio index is 2.13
